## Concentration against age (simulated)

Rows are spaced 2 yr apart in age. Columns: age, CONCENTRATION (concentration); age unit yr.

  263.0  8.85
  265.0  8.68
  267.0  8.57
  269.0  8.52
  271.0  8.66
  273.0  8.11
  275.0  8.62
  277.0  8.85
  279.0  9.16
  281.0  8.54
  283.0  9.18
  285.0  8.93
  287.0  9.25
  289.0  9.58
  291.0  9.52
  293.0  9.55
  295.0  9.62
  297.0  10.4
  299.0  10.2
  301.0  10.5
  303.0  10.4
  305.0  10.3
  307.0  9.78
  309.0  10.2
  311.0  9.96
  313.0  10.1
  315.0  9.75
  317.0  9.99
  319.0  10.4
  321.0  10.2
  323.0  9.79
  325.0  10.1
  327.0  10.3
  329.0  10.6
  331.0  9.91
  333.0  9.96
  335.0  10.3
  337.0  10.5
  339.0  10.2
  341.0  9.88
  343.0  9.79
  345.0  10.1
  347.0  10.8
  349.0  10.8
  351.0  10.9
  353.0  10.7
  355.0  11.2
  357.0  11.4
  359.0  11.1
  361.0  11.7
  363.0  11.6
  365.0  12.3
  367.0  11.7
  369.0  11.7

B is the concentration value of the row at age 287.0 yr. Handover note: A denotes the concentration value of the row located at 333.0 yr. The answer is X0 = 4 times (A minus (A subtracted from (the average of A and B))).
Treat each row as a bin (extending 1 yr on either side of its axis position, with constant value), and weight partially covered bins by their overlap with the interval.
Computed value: 41.3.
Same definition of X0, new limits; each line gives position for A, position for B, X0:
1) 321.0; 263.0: 43.5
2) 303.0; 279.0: 44.1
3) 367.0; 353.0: 48.8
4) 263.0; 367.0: 29.7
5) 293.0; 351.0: 35.5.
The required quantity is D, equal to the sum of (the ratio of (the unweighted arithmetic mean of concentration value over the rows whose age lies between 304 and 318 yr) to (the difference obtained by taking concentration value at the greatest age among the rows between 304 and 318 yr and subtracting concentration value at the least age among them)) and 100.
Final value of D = 68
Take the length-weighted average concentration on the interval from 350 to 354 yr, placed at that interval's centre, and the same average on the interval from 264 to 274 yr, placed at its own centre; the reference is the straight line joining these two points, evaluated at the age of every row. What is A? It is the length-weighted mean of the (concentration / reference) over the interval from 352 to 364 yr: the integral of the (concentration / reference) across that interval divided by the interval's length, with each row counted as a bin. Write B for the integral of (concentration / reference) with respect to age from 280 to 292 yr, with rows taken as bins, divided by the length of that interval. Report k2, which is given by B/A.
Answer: 0.99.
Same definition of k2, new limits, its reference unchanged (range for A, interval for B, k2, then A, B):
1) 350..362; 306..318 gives 1.00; 1.02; 1.03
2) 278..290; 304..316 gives 1.02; 1.02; 1.04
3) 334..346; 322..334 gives 1.03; 0.97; 1.00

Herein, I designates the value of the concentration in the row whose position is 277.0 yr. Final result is 8.85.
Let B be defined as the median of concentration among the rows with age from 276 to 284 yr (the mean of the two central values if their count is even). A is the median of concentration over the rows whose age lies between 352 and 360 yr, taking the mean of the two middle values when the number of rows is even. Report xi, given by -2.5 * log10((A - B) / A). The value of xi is 1.8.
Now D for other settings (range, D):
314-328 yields 118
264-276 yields -42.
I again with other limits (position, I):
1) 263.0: 8.85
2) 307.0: 9.78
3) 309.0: 10.2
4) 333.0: 9.96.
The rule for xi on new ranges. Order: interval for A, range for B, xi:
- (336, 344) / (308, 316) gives 7.5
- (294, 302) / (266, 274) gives 1.9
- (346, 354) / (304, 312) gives 2.9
